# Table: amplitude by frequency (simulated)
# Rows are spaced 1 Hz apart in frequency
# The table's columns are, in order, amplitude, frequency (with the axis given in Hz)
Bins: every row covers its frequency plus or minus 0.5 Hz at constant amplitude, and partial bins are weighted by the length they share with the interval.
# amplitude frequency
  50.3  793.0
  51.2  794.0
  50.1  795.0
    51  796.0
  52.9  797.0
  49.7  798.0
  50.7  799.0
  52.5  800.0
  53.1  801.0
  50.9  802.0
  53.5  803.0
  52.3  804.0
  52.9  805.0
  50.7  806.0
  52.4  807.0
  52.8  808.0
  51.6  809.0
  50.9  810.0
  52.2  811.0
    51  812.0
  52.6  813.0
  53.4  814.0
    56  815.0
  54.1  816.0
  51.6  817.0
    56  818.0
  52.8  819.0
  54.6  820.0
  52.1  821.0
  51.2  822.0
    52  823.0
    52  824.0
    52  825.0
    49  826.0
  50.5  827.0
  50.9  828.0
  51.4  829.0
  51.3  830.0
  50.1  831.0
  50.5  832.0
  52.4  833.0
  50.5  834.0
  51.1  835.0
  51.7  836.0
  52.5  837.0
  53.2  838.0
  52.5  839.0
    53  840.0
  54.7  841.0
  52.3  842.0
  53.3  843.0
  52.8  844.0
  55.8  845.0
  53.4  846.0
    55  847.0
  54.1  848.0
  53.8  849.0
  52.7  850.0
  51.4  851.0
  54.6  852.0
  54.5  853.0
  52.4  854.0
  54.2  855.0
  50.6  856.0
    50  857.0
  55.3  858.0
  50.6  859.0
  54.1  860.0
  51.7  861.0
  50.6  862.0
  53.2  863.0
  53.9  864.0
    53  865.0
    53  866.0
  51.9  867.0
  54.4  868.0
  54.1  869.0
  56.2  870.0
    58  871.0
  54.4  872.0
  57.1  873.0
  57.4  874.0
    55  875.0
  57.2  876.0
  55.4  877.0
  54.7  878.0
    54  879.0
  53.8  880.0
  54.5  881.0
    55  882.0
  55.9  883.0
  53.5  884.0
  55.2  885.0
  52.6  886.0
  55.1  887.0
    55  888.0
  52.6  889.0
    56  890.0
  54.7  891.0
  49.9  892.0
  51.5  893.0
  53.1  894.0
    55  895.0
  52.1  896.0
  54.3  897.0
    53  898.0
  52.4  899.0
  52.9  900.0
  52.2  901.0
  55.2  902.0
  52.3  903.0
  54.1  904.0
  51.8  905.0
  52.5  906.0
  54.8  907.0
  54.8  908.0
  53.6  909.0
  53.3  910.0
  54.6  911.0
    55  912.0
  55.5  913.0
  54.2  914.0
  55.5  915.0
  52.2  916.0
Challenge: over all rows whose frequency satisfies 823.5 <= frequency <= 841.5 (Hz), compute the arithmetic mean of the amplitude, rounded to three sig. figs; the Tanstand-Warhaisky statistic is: 51.6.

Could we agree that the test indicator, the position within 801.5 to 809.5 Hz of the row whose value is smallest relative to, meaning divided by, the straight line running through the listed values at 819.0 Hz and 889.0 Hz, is 806.0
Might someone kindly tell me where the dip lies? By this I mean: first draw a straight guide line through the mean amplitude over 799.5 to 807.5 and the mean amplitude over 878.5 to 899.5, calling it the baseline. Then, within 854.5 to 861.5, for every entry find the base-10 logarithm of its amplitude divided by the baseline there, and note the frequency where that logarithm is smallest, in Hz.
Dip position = 857.0 Hz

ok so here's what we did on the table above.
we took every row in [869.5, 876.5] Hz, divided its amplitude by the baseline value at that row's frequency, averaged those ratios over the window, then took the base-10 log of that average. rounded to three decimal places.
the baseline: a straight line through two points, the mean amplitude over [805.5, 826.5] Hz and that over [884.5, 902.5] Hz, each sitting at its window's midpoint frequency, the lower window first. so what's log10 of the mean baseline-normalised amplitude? 0.026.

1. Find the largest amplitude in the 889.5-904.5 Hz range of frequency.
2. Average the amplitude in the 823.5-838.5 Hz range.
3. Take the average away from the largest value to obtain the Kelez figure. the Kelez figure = 4.7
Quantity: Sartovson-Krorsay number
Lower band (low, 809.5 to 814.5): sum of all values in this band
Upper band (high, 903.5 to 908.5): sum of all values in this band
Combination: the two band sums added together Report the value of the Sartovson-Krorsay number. 528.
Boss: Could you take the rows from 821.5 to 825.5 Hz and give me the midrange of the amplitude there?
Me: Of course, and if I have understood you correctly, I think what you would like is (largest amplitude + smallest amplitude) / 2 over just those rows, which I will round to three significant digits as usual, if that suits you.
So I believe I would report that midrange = 51.6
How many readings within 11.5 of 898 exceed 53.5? 11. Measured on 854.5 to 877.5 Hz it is 14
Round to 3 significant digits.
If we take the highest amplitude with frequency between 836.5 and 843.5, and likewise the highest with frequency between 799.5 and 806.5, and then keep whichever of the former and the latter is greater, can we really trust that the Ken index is 54.7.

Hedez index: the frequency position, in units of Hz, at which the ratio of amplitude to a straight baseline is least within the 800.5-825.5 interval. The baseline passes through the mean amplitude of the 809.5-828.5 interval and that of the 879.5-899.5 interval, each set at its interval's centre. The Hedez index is 806.0 Hz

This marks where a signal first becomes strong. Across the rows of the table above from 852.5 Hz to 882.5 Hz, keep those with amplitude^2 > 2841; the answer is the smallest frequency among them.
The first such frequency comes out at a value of 853.0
